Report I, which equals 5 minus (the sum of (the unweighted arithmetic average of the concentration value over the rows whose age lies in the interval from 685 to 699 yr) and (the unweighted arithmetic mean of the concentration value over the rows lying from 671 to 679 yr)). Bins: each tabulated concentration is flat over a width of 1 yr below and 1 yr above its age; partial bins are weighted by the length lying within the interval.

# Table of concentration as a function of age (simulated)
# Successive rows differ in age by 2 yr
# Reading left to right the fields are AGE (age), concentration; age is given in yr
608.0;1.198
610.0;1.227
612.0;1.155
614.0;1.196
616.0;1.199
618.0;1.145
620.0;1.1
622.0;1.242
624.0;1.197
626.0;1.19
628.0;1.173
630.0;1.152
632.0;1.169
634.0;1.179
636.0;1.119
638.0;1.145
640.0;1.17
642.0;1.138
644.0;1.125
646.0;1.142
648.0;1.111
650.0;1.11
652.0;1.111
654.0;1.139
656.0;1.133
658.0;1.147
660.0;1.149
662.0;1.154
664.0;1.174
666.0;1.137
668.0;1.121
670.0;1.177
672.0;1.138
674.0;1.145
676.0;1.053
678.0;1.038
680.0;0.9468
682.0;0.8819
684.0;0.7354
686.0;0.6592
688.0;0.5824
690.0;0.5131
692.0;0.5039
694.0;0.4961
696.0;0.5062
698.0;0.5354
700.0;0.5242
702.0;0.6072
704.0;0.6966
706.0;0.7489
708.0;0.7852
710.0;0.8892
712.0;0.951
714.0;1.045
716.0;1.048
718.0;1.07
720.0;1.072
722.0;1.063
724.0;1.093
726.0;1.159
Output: 3.36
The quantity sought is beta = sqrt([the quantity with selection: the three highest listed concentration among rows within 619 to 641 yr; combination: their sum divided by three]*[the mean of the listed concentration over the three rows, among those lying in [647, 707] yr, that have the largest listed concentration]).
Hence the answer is 1.19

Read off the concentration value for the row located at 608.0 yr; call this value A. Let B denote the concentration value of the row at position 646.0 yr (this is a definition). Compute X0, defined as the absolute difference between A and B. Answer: 0.06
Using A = 1.198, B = 1.142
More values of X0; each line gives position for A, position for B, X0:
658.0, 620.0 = 0.05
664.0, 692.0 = 0.67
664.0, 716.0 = 0.13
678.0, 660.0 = 0.11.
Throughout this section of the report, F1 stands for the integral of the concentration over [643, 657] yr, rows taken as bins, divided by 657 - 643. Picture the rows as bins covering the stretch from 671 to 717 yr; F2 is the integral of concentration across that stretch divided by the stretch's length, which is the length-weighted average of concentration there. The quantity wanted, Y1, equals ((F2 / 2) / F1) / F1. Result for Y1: 0.31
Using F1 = 1.12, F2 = 0.8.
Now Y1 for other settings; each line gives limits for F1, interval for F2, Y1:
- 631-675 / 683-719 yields 0.27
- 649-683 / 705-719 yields 0.38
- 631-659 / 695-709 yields 0.24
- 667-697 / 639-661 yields 0.82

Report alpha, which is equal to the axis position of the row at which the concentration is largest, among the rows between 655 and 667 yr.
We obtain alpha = 664.0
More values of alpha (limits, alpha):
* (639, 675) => 670.0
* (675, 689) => 676.0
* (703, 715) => 714.0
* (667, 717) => 670.0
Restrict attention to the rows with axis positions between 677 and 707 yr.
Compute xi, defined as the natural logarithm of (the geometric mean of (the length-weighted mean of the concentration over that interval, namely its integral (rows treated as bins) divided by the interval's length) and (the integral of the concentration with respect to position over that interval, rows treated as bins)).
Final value 1.29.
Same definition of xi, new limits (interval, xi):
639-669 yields 1.83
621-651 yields 1.85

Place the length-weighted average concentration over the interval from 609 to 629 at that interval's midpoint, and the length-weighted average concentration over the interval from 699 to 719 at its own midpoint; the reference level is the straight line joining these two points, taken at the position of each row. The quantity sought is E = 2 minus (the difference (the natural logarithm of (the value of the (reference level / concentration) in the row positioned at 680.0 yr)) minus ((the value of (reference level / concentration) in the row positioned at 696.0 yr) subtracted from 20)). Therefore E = 20.2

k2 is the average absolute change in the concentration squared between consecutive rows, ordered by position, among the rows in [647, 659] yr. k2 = 0.02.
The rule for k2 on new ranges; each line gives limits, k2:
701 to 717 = 0.10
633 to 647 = 0.07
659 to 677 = 0.08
